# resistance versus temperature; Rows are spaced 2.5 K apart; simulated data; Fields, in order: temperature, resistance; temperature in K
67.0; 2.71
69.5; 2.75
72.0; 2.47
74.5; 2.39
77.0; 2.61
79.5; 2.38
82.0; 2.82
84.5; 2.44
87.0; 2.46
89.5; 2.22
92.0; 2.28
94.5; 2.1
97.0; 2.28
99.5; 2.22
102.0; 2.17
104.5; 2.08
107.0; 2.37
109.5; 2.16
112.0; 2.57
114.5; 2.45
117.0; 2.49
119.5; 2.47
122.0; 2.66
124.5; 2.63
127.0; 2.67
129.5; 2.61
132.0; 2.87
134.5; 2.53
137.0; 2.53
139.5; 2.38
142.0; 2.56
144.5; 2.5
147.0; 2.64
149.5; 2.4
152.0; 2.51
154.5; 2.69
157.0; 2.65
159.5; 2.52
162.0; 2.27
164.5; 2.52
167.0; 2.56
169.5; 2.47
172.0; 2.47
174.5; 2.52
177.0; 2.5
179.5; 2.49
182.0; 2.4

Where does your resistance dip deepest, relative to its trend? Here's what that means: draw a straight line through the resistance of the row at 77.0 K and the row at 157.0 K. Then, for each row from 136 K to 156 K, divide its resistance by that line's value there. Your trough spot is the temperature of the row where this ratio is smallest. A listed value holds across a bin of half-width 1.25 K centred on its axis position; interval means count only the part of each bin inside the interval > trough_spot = 139.5 K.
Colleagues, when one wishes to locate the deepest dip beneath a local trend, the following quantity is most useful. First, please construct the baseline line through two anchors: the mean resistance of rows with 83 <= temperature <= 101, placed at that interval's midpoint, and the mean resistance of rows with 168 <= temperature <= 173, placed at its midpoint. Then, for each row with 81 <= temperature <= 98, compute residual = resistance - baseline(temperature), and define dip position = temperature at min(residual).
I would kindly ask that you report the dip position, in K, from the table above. 94.5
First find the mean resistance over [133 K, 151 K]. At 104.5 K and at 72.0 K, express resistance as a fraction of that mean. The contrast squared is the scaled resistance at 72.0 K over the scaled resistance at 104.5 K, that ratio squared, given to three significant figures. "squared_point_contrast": 1.41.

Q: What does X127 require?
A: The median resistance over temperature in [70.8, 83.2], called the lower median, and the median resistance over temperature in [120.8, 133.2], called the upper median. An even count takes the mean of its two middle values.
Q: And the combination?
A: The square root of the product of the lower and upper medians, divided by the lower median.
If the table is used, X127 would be 1.04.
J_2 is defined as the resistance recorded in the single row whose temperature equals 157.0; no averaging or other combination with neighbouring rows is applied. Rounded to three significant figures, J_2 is 2.65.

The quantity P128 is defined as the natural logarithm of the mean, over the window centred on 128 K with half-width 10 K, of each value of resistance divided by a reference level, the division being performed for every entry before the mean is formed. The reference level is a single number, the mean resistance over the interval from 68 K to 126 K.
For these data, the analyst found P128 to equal 0.08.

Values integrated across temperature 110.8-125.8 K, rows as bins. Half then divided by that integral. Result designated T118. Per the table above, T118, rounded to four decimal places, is 0.0131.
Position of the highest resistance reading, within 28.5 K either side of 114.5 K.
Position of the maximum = 132.0 K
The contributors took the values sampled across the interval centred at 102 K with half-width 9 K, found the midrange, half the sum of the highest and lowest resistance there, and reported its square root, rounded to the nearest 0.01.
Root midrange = 1.49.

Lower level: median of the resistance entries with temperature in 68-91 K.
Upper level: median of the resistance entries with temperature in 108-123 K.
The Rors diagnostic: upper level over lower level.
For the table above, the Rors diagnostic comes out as 1.01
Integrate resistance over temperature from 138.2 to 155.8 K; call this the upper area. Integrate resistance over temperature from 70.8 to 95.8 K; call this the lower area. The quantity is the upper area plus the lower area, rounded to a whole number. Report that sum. 105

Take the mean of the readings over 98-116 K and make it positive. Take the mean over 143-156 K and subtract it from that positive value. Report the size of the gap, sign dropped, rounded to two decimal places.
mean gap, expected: 0.26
